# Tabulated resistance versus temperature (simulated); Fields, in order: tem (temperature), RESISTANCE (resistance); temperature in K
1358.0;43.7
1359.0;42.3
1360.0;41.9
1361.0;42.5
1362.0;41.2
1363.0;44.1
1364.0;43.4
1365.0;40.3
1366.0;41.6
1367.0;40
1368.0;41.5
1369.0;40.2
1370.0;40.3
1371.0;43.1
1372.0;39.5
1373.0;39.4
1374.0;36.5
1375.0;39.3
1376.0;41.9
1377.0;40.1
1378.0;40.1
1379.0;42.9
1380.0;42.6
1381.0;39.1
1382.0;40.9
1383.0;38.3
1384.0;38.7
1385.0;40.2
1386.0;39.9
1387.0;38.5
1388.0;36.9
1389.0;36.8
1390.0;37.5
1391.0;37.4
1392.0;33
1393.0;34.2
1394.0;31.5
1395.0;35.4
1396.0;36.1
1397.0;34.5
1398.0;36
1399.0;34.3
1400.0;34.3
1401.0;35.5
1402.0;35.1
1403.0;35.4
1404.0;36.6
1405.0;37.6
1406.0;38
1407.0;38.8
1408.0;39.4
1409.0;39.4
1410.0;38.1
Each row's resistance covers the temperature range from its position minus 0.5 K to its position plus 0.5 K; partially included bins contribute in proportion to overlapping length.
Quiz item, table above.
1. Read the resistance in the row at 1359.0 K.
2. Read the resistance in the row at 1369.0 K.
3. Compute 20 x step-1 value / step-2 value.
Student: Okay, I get 21.0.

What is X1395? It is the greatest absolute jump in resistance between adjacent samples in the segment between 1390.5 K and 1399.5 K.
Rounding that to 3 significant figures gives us 4.40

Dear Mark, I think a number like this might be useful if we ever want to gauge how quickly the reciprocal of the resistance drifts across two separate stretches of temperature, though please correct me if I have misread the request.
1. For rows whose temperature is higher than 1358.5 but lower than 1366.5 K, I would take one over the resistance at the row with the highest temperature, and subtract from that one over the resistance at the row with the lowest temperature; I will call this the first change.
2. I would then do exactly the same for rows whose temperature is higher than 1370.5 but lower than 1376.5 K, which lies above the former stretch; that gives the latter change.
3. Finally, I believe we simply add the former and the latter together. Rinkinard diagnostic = 0.001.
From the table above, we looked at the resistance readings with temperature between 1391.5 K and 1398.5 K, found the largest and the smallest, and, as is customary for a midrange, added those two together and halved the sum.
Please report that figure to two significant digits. 34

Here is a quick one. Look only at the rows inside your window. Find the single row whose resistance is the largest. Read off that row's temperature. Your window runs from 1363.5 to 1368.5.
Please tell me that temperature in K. 1364.0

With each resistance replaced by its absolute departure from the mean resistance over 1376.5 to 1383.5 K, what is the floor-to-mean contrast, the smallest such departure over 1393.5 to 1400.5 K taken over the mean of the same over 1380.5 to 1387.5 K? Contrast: 3.5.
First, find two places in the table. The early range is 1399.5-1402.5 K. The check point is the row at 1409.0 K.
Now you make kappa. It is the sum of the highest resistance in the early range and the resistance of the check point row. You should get 74.9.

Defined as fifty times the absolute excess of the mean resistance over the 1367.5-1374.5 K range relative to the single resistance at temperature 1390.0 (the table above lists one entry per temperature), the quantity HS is 129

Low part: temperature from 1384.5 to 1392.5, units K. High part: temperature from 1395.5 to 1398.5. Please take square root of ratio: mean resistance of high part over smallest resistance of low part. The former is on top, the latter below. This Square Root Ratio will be 1.04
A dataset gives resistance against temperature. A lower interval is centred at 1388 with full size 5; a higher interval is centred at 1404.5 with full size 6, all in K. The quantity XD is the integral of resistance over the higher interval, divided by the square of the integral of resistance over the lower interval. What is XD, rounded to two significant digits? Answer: 0.0062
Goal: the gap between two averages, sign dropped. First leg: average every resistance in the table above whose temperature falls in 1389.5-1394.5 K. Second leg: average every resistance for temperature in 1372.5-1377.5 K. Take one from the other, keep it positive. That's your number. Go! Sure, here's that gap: 4.7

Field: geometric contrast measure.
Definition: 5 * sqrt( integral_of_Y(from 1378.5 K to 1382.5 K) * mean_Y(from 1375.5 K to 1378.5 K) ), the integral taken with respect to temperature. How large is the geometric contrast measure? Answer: 410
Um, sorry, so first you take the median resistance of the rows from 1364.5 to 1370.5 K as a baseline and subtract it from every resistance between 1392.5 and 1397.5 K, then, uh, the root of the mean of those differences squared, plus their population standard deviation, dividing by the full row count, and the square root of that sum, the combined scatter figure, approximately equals 2.78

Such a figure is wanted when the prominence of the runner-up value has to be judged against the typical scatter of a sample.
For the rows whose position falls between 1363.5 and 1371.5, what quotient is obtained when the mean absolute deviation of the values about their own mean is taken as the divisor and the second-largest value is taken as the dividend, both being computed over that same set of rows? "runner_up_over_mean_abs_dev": 39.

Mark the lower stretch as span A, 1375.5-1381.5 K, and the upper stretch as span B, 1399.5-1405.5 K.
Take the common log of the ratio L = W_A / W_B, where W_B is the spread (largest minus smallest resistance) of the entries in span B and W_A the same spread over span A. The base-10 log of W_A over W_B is 0.06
